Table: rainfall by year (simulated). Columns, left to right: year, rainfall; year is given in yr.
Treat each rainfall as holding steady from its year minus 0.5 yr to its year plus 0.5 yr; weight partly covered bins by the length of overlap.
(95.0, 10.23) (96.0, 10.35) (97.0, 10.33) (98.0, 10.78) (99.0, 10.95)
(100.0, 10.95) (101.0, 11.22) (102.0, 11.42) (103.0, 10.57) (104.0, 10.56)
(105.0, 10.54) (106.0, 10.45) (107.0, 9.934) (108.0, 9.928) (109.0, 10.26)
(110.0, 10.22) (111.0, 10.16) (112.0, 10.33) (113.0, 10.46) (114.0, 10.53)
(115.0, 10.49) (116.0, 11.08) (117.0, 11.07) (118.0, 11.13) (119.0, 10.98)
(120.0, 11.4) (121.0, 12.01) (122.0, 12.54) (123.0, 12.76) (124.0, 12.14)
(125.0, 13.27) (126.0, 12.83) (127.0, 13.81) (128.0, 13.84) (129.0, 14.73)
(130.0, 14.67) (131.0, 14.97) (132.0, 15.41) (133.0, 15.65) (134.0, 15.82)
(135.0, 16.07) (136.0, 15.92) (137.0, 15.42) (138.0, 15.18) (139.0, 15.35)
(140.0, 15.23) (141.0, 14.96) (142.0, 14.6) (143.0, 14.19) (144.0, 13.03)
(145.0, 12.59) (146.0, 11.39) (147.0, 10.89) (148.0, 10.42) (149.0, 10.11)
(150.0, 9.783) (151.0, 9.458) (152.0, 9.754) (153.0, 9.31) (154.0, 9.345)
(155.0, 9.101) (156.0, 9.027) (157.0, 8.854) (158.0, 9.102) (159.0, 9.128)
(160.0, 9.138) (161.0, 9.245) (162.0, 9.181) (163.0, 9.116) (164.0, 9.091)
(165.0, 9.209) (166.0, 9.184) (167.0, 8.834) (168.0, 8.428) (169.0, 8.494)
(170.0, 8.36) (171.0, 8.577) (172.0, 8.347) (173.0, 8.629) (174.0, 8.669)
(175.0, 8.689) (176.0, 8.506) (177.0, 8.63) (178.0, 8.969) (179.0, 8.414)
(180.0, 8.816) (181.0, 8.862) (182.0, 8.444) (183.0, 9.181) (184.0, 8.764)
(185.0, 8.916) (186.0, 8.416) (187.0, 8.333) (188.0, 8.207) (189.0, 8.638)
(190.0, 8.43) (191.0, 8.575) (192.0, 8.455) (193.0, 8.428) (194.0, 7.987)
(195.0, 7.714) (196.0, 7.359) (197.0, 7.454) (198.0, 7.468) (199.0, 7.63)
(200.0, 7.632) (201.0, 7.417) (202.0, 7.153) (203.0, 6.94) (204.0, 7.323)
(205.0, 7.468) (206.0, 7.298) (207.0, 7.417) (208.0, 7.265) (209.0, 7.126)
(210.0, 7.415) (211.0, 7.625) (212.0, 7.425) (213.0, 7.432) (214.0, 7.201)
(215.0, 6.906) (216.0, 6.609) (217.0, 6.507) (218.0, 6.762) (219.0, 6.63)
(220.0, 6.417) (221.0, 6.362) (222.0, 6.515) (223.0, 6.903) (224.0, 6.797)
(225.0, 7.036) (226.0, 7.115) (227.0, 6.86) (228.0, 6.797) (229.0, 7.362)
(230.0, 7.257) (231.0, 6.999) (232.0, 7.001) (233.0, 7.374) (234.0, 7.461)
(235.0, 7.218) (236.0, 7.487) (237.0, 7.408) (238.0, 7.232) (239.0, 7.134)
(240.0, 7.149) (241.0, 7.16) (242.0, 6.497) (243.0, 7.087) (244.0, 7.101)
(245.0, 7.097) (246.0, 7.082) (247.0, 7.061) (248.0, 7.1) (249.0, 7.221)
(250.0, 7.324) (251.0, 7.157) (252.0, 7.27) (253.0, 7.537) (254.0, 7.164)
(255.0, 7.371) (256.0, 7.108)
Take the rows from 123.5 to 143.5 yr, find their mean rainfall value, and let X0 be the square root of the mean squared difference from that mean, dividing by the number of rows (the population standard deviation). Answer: 1.04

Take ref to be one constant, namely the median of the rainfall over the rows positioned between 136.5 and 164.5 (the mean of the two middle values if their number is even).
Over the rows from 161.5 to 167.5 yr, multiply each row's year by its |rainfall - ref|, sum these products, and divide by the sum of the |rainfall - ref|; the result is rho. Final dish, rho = 164.7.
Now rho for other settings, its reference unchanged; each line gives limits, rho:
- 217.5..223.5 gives 220.5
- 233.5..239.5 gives 236.6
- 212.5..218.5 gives 215.7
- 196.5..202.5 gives 199.6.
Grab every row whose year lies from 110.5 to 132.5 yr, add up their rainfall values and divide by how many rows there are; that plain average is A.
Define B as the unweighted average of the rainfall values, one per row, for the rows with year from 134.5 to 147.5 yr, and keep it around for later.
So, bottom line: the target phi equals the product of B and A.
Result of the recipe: 175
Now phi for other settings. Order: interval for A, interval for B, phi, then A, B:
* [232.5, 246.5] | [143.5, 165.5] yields 71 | 7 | 9.8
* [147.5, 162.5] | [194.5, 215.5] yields 69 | 9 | 7.4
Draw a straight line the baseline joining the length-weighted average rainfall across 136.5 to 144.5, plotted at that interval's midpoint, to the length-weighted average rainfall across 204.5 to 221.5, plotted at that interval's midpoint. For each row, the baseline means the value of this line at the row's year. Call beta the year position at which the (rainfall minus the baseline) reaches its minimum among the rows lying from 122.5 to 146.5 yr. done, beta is 124.0 yr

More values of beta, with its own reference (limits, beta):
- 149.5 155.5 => 151.0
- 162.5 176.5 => 168.0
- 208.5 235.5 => 209.0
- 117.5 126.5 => 119.0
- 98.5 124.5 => 107.0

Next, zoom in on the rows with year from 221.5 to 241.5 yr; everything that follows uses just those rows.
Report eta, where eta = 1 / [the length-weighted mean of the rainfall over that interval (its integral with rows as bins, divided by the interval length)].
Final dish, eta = 0.14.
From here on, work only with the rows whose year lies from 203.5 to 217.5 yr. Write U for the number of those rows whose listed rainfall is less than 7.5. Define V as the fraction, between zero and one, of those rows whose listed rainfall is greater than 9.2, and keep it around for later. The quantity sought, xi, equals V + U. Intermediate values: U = 13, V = 0.00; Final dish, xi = 13.0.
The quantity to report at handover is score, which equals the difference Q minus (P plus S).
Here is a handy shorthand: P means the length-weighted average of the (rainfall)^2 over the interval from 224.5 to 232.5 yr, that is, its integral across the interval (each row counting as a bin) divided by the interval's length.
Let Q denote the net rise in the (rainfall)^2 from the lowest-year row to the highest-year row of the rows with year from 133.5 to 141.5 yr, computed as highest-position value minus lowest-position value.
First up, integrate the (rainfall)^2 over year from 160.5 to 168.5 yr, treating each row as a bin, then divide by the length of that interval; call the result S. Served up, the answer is -158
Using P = 50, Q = -26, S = 82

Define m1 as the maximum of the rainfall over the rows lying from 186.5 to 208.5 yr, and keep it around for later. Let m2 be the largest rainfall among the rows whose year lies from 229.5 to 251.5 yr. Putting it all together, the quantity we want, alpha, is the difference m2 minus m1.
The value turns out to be -1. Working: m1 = 8.638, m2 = 7.487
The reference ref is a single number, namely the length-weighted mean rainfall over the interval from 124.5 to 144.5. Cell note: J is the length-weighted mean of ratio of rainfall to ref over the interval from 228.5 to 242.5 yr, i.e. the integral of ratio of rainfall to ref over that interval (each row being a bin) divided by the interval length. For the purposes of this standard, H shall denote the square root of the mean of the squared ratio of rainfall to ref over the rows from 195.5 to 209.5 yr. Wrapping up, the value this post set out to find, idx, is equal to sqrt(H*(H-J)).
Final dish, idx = 0.07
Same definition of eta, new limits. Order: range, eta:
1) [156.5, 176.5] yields 0.11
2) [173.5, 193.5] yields 0.12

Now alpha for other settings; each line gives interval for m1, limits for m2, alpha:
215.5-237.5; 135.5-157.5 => 8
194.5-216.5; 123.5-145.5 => 8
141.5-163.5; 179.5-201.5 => -5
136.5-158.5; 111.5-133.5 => 0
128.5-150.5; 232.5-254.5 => -9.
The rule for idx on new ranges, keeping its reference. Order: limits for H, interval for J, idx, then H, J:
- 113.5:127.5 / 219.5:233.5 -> 0.52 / 0.81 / 0.47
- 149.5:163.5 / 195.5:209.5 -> 0.28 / 0.63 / 0.50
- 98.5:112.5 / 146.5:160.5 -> 0.22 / 0.71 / 0.65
